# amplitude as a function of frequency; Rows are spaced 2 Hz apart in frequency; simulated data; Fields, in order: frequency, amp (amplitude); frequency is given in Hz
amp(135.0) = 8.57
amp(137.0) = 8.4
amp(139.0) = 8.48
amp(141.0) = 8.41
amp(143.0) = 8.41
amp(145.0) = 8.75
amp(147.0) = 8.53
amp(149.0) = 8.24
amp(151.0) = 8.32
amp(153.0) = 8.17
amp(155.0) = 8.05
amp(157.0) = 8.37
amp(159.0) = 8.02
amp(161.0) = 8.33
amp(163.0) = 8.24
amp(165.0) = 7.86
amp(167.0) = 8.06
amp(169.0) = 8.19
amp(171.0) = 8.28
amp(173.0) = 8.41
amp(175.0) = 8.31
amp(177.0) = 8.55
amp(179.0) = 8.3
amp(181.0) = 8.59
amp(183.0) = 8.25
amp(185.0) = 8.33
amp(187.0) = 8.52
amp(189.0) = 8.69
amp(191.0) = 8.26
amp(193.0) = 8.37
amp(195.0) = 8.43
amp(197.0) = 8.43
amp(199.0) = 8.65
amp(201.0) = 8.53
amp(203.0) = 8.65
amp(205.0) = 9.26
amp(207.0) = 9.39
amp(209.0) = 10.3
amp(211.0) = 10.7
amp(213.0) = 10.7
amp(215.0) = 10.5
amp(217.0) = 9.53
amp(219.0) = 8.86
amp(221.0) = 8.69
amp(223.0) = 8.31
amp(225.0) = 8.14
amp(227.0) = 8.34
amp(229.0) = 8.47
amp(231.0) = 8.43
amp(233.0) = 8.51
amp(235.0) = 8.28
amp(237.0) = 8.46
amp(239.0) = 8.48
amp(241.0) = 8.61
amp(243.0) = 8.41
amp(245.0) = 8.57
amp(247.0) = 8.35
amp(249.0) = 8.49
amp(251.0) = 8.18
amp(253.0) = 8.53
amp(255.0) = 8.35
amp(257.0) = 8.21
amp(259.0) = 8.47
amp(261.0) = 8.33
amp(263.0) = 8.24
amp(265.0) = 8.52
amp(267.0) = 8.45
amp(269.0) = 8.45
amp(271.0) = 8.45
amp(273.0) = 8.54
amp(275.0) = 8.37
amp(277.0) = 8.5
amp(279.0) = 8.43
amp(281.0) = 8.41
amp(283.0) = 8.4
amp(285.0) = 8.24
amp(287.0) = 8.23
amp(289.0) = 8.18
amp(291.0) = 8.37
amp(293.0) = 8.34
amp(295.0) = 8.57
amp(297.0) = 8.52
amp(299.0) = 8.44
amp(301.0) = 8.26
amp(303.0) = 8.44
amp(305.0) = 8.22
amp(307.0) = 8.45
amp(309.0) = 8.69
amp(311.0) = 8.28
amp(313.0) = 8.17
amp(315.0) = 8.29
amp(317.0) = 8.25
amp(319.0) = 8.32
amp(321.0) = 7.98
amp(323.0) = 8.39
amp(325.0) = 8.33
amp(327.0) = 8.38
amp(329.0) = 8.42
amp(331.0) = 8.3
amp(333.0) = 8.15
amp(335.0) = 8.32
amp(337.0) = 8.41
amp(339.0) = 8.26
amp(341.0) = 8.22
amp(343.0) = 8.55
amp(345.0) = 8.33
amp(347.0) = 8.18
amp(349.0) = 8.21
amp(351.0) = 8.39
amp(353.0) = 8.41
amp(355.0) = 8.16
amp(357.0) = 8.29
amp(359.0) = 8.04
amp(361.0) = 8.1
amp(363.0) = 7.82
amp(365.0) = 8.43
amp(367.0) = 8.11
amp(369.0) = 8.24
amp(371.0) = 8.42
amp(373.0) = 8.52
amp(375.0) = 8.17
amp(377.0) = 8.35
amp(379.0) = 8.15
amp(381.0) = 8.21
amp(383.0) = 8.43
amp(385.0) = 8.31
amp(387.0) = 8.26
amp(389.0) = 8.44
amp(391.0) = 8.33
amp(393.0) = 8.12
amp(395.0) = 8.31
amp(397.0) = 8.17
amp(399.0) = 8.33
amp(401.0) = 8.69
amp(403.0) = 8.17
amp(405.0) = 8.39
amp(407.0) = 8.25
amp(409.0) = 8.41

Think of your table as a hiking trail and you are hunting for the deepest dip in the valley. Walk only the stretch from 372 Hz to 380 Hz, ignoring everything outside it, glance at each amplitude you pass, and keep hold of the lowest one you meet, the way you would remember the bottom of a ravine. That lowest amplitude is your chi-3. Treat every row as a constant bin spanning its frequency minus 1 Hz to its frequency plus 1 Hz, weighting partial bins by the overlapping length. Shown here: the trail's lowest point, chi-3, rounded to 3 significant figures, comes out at 8.15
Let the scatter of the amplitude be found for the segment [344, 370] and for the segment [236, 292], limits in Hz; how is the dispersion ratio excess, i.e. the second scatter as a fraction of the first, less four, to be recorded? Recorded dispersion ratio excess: -3.3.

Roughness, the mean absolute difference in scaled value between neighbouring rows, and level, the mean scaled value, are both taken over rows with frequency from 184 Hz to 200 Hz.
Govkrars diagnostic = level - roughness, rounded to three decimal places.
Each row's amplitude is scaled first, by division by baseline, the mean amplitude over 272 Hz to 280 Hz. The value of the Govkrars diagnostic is 0.980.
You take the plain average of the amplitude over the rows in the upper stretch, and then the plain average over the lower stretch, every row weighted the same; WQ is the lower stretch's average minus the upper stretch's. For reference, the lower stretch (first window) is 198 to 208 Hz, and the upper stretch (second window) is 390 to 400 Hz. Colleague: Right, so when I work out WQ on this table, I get 0.64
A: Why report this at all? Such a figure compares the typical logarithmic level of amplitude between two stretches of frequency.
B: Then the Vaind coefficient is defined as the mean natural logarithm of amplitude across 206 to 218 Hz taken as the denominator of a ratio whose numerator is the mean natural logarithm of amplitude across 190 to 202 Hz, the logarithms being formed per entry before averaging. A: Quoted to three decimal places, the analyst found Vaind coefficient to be 0.920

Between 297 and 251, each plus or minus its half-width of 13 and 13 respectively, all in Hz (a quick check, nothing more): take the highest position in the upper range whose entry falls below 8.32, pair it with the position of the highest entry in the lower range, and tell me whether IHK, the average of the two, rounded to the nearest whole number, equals 273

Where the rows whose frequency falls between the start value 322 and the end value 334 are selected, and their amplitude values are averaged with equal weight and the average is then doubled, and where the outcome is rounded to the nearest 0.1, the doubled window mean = 16.7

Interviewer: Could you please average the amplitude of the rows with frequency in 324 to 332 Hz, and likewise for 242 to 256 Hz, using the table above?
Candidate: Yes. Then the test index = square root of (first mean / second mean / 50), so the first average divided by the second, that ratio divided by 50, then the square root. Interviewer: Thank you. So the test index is 0.1410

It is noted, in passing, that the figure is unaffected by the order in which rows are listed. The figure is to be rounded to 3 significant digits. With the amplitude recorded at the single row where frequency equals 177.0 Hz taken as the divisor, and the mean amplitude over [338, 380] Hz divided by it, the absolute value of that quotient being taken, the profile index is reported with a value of 0.965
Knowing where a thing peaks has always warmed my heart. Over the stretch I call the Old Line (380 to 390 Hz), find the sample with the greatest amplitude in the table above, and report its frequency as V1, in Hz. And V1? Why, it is 389.0 Hz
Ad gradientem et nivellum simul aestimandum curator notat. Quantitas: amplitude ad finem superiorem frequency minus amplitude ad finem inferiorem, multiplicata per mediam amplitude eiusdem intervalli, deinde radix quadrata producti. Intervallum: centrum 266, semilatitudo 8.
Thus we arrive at 0.77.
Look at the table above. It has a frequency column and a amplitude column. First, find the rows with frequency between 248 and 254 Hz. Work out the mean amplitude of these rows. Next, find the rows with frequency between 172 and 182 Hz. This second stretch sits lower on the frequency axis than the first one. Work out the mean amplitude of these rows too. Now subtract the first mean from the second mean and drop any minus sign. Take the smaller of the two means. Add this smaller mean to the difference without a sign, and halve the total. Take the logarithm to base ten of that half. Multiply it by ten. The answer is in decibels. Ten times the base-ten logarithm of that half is 6.25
